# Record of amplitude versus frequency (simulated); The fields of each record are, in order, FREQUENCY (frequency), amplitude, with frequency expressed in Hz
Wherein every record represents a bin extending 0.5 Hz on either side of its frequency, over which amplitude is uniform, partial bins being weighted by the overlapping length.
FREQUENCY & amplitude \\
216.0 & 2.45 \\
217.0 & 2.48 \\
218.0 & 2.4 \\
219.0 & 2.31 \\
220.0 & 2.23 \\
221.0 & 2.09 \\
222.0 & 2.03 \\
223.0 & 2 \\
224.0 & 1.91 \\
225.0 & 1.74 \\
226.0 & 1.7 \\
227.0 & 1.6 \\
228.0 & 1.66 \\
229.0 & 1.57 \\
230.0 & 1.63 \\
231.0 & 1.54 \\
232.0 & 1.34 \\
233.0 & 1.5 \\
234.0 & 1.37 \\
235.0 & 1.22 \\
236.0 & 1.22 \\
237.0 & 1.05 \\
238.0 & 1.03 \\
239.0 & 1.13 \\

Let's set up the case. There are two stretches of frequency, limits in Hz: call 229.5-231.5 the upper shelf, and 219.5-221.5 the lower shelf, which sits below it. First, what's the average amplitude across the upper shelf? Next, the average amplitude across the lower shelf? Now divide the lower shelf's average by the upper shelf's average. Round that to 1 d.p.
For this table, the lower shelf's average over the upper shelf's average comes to 1.4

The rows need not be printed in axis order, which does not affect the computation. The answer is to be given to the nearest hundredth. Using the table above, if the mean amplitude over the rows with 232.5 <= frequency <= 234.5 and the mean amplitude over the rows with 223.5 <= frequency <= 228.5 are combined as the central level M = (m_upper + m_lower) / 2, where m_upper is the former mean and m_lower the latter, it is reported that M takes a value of 1.58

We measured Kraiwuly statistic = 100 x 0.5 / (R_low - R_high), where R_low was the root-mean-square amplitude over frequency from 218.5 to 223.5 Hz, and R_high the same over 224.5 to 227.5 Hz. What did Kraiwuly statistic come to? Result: 110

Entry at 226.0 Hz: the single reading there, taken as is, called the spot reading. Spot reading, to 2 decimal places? 1.70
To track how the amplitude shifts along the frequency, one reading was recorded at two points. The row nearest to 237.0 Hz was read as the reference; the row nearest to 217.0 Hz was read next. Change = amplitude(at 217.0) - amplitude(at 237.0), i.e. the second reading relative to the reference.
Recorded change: 1.4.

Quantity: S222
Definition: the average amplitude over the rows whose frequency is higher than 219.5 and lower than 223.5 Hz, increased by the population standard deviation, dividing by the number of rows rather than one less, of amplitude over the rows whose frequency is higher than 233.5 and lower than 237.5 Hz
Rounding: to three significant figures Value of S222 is 2.20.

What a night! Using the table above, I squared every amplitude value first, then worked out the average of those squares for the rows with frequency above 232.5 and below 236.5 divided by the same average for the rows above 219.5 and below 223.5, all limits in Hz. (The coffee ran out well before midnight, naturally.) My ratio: 0.41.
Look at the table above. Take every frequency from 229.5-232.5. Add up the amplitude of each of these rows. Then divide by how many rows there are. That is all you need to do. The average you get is 1.5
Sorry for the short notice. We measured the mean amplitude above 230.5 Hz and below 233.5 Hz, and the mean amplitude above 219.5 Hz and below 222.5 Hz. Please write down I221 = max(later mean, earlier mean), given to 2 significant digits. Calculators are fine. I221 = 2.1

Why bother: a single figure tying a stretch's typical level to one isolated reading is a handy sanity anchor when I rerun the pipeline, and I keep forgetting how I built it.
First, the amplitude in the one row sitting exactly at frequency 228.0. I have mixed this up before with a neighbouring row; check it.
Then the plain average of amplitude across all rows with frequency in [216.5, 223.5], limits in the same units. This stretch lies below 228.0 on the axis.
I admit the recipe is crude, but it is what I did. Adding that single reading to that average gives 3.88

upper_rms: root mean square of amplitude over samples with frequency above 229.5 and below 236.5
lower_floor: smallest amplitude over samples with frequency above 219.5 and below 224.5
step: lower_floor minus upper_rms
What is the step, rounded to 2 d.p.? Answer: 0.50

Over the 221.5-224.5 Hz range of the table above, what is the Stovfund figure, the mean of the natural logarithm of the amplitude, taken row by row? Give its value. 0.68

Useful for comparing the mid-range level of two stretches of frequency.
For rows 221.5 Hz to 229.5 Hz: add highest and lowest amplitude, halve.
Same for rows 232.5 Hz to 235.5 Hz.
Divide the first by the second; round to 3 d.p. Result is 1.324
